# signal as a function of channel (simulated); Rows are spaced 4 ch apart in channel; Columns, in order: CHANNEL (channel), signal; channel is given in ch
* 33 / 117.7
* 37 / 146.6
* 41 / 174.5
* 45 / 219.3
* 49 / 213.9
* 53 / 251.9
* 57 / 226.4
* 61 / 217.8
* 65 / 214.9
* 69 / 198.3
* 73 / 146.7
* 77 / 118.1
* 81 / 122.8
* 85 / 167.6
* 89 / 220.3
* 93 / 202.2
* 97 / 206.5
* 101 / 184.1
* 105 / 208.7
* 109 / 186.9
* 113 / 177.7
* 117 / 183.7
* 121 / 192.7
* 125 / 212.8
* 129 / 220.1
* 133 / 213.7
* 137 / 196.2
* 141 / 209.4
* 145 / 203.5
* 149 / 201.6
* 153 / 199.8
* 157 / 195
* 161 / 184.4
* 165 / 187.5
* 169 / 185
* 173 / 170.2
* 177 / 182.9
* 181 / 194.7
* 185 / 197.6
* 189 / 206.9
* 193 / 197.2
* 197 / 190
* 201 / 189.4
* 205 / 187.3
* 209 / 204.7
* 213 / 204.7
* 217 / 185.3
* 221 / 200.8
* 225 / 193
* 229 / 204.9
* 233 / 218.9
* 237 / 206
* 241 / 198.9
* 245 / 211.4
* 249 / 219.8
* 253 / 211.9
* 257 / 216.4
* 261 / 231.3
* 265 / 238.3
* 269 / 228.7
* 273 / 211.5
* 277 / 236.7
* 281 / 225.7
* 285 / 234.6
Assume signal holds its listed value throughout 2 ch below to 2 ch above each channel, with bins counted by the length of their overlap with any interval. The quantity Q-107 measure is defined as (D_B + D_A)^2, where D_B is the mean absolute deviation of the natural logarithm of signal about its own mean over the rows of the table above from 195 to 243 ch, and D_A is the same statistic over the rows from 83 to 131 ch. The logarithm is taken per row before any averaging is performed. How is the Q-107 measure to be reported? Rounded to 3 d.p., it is 0.014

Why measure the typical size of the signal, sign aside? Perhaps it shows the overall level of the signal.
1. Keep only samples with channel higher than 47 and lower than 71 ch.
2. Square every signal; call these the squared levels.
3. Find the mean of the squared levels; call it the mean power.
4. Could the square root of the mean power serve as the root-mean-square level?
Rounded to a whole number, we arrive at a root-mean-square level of 221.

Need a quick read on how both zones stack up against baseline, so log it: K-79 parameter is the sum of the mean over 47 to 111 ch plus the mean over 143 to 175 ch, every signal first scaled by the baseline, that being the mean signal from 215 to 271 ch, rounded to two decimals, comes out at 1.81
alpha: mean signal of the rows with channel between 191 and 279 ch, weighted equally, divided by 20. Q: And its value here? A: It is 10.4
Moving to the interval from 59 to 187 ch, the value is 9.5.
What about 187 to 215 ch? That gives 9.9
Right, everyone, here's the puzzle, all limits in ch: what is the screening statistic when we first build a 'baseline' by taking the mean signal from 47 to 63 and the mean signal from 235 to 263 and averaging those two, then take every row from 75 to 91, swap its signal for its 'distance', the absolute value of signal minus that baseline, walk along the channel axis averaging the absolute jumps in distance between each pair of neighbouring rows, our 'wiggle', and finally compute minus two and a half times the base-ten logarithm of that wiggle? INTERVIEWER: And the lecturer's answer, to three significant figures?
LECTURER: -3.83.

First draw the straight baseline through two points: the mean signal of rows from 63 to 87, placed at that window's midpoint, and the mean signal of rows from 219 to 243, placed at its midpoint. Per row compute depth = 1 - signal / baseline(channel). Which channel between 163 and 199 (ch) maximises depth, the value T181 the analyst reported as 173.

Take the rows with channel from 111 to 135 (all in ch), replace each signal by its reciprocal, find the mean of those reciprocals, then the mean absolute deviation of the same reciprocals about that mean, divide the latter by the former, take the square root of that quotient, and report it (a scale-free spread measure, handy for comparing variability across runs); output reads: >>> 0.28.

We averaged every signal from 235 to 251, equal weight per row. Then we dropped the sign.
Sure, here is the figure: 209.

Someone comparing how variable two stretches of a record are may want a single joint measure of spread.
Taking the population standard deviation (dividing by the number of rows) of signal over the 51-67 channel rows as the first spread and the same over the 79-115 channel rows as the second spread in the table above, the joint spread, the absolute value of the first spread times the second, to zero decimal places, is 400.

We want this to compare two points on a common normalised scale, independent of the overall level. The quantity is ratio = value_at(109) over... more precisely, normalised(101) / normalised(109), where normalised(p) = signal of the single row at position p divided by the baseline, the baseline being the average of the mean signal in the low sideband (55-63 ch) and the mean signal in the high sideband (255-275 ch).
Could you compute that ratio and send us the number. 0.99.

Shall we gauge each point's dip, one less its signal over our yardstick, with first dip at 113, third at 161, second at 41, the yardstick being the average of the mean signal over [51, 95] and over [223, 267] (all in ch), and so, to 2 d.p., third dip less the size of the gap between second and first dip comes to 0.07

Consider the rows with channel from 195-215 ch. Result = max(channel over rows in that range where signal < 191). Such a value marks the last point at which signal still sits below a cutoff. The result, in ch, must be 205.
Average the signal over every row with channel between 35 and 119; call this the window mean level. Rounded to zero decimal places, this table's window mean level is 190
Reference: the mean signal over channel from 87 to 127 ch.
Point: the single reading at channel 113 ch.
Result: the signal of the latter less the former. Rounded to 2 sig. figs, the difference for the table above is -20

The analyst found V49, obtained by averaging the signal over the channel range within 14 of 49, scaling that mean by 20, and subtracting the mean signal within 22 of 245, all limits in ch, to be 3930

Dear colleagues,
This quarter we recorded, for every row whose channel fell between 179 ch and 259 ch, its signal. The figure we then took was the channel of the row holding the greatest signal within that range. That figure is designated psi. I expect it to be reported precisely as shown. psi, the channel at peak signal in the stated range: 249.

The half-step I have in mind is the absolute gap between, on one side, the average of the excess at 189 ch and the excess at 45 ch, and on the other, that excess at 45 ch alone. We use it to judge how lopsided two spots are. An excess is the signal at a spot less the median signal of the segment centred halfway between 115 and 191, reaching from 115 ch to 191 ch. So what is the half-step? 6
